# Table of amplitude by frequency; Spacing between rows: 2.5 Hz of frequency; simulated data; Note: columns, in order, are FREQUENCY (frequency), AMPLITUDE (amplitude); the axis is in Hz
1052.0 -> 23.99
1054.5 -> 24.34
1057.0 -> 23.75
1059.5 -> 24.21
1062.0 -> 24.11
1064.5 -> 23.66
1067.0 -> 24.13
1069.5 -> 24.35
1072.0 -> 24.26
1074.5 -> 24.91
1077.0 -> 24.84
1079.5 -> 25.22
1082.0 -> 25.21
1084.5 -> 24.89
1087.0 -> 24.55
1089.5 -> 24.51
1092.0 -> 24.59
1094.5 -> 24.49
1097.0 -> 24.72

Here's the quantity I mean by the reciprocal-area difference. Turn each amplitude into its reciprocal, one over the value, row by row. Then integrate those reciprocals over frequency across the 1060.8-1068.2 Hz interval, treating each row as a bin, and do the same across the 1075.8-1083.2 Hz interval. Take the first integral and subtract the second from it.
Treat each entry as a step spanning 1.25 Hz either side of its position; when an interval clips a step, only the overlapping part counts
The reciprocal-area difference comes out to 0.014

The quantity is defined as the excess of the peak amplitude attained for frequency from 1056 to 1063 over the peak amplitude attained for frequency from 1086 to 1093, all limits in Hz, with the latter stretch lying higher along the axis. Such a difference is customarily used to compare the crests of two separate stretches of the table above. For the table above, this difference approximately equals -0.38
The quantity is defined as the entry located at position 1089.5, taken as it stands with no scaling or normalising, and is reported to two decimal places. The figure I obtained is 24.51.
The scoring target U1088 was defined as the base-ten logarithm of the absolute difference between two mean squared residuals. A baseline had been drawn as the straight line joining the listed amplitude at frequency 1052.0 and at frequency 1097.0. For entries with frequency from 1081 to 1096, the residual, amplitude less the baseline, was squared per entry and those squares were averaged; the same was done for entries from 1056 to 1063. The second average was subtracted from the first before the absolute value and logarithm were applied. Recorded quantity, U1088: -1.1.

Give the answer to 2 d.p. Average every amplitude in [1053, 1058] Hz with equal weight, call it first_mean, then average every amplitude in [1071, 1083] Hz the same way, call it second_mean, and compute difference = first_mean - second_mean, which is -0.84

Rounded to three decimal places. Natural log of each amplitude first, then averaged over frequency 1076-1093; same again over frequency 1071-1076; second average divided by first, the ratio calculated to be 0.997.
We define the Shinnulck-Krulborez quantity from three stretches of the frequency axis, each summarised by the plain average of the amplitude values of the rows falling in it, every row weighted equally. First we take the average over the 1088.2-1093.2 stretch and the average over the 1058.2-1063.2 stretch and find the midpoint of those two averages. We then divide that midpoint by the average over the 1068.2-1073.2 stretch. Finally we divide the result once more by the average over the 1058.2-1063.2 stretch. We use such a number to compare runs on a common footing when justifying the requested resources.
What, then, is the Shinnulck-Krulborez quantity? 0.0415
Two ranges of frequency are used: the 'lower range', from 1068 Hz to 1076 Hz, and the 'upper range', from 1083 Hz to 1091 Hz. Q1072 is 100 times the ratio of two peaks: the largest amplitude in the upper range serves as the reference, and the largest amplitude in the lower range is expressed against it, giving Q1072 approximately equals 100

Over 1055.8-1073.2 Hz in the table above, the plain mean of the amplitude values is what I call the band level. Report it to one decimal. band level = 24.1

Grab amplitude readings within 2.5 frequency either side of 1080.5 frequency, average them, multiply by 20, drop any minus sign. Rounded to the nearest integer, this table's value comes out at 504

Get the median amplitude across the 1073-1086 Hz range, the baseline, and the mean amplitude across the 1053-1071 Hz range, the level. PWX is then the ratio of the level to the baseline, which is 0.967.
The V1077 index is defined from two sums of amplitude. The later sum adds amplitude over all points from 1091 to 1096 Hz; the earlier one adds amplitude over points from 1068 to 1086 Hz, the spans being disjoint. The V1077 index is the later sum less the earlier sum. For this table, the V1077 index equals -125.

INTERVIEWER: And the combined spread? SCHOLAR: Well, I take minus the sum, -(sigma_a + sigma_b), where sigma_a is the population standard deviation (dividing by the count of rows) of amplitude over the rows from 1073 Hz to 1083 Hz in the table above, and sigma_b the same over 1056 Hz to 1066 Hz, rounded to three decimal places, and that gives -0.404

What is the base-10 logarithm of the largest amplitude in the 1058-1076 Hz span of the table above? 1.40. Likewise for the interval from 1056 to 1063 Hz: 1.38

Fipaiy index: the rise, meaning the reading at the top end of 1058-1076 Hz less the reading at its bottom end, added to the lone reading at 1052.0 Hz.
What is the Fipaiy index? 24.7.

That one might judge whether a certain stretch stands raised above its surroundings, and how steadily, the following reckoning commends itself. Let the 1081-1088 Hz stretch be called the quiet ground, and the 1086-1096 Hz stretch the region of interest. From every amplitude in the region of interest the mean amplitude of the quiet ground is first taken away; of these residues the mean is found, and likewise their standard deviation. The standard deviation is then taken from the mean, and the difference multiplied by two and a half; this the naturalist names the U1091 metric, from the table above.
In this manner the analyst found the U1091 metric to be -1.0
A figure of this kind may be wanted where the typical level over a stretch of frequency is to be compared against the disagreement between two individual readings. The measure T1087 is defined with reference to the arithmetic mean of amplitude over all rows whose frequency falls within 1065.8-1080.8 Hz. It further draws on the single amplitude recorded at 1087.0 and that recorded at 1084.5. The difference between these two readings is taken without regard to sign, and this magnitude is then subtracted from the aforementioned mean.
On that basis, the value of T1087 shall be 24.3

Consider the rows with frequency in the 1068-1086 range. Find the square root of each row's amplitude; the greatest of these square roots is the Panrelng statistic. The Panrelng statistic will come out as 5.02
